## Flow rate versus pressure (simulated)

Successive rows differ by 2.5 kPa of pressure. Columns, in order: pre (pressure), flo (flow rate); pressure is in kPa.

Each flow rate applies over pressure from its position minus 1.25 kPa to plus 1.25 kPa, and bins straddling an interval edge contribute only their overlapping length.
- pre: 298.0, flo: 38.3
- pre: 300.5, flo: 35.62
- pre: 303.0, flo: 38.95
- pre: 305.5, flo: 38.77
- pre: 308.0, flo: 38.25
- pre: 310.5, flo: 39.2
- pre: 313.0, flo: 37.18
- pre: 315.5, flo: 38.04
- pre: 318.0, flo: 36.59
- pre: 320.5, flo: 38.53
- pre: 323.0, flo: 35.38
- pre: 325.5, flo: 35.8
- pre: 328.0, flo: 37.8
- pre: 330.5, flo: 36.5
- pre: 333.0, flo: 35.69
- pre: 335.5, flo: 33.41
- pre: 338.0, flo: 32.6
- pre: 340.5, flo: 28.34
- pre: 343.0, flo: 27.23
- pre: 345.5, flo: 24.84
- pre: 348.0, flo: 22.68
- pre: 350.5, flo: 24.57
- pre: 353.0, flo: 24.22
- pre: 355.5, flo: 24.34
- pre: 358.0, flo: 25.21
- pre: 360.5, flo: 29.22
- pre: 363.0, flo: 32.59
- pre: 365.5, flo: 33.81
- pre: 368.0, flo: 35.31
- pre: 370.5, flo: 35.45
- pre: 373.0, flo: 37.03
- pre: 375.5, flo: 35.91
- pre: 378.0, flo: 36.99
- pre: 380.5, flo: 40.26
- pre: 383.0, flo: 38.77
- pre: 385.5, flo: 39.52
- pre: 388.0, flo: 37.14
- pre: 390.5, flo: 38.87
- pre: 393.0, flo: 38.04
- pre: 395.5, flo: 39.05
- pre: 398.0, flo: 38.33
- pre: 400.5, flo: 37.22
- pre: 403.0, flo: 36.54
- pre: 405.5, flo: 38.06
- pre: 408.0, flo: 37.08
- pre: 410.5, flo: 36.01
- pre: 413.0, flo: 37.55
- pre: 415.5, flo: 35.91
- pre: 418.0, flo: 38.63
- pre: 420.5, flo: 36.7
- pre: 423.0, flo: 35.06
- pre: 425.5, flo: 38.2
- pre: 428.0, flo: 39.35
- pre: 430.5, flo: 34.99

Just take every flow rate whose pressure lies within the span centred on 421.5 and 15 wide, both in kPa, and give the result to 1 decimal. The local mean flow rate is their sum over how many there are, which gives 37.3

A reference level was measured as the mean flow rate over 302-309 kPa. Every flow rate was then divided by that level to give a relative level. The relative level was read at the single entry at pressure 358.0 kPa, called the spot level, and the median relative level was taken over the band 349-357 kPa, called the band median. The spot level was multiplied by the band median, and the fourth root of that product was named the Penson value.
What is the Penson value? 0.80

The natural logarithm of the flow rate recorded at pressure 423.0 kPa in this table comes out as 3.56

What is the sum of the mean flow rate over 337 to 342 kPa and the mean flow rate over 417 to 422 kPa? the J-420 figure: 68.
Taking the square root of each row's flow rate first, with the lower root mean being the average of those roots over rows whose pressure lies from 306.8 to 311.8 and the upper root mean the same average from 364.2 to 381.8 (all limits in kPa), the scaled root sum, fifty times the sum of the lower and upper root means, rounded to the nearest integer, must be 613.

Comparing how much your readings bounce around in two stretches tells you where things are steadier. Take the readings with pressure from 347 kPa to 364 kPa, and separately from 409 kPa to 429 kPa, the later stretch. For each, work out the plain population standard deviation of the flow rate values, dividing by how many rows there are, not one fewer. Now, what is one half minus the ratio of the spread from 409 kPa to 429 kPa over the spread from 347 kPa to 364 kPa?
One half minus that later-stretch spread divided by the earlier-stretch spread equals 0.1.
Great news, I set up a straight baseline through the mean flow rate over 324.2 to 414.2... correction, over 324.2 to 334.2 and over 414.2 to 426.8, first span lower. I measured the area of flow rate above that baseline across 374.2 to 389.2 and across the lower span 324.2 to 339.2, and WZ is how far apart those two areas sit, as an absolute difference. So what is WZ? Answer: 38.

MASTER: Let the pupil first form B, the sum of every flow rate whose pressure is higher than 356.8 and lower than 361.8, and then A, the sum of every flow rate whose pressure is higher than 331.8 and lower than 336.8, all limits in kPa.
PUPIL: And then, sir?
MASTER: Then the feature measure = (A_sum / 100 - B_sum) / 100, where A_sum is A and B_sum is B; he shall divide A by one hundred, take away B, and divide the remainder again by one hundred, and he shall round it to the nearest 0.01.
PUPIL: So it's -0.54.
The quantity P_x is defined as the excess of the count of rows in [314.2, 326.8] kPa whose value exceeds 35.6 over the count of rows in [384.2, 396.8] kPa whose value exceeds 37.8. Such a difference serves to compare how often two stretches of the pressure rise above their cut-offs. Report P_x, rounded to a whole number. 0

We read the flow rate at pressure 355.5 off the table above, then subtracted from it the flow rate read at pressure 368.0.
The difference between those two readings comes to -11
